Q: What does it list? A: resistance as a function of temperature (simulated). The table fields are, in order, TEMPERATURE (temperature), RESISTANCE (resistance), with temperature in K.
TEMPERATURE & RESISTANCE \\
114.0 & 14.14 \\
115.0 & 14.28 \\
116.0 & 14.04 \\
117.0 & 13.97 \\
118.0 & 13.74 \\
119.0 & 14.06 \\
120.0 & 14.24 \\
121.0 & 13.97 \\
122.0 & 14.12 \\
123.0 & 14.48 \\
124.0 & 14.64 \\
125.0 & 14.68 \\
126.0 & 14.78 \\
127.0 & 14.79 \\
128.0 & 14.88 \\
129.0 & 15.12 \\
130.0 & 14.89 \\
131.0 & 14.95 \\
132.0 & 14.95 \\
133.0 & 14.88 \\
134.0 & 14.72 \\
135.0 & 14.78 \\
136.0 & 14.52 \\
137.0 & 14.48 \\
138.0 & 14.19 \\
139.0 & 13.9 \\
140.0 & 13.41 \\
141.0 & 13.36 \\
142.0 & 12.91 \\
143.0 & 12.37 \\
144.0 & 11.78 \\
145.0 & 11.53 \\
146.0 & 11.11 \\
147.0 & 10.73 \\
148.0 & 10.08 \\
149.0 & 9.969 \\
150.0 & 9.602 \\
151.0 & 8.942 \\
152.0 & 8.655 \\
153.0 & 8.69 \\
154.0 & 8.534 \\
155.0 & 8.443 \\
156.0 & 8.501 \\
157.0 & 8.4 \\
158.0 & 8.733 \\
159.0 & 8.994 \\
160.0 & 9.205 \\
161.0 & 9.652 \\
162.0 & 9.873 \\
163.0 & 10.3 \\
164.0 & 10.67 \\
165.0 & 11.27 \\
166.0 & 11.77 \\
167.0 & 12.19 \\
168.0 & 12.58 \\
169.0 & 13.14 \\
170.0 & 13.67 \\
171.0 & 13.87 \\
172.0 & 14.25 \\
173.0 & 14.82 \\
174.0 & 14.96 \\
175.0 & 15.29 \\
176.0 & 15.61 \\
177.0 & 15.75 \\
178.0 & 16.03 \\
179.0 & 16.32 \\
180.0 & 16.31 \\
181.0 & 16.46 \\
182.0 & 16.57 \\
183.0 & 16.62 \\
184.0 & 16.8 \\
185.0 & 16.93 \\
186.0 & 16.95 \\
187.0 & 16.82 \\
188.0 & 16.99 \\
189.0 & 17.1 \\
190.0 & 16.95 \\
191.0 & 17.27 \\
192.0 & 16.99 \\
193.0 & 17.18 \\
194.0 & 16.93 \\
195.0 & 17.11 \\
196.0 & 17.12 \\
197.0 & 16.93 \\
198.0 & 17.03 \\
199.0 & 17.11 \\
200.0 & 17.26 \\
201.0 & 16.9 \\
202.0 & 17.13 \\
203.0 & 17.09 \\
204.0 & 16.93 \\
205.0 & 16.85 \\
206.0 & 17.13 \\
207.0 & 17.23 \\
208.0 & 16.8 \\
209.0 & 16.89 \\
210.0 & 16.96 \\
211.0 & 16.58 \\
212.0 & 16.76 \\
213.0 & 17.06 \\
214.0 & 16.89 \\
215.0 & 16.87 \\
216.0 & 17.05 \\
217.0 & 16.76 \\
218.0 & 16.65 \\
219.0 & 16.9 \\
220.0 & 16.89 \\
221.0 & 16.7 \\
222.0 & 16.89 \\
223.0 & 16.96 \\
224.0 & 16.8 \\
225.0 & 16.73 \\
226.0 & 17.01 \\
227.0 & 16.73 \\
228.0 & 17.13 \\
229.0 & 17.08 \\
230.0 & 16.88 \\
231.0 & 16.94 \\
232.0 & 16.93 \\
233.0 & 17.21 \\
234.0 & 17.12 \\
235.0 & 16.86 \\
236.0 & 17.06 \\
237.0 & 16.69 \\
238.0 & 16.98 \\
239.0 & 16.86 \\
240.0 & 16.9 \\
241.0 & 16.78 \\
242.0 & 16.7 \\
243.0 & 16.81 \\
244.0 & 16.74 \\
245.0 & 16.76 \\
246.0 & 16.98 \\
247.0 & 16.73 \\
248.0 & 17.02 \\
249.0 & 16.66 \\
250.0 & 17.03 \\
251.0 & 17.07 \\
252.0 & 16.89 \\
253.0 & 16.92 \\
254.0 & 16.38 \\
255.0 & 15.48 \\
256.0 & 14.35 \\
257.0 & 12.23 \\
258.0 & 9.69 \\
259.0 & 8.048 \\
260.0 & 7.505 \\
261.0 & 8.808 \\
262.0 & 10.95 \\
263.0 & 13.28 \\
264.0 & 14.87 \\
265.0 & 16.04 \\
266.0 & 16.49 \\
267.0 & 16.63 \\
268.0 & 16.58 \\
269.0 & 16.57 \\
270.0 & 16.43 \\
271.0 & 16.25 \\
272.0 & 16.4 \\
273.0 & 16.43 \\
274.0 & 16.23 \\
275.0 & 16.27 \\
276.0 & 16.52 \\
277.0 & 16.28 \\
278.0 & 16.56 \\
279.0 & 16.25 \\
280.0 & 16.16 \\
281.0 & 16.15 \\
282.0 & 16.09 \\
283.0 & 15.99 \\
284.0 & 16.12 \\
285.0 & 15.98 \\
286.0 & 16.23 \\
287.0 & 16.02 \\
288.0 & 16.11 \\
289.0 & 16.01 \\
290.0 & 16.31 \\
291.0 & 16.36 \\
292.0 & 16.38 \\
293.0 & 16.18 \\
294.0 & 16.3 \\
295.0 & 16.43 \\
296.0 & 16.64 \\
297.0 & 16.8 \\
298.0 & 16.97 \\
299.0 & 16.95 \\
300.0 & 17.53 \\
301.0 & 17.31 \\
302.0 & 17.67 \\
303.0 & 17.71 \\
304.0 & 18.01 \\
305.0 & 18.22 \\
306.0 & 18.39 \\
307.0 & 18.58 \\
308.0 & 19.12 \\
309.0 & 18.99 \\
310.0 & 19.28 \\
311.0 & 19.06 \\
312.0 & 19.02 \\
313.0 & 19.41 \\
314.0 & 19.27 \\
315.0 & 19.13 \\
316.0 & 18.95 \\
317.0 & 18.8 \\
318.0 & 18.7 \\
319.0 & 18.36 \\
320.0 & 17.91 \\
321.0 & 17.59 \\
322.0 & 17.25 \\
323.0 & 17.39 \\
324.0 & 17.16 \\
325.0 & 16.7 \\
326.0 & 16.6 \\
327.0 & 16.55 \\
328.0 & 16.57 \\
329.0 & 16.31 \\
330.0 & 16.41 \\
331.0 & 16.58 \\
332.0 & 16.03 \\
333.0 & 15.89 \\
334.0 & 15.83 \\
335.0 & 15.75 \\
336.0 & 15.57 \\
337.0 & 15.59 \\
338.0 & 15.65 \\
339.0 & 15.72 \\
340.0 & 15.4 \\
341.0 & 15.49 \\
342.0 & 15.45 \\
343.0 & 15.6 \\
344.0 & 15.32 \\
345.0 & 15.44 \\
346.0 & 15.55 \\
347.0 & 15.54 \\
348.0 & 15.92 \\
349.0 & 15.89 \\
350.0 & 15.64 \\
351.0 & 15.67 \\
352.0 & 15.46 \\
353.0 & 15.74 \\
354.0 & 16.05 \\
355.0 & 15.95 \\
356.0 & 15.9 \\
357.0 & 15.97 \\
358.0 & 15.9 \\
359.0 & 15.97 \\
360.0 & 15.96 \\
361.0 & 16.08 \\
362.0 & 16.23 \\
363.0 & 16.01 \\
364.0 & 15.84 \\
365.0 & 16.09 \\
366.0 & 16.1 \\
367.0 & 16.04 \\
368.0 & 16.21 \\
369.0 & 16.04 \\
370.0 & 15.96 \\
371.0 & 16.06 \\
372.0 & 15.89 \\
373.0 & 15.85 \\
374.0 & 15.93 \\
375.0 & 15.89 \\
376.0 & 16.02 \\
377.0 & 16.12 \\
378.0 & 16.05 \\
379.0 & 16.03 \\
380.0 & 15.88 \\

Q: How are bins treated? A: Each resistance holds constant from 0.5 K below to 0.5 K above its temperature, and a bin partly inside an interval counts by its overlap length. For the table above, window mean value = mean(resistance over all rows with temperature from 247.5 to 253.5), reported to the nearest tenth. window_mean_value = 16.9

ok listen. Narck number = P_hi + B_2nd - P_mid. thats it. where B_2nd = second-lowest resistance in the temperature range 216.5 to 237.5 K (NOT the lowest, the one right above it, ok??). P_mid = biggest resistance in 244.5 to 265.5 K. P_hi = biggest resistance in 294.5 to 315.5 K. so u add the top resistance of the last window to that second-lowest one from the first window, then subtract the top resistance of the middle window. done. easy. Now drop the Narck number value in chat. 19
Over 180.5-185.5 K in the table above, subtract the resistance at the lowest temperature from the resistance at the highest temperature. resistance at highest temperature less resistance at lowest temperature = 0.47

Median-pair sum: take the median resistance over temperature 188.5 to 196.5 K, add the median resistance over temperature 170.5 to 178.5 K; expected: 32.2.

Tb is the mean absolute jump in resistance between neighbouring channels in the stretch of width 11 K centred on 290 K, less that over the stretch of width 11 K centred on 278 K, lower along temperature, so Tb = -0.01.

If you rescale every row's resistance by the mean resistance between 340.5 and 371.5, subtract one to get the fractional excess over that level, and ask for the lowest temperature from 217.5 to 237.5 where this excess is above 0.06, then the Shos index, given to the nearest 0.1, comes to 219.0 K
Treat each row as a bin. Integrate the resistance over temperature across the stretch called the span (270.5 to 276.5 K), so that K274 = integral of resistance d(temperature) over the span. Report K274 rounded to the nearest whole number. 98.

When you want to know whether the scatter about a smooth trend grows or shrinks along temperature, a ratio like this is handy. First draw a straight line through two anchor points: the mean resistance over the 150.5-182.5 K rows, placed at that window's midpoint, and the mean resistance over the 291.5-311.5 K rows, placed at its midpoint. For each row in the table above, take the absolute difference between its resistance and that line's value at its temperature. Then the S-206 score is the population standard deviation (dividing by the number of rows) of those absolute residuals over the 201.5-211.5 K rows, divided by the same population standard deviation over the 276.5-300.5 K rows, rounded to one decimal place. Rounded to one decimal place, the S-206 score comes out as 1.0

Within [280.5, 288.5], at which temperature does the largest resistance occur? 286.0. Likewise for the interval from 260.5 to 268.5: 267.0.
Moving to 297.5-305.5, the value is 305.0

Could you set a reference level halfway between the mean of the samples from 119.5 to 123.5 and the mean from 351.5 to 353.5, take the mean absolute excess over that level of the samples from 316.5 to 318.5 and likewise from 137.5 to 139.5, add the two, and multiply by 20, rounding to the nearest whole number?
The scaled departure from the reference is 94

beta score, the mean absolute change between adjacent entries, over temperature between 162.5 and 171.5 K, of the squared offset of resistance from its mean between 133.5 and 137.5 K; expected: 2.27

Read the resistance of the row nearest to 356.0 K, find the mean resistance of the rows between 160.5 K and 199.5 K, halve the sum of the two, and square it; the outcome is 241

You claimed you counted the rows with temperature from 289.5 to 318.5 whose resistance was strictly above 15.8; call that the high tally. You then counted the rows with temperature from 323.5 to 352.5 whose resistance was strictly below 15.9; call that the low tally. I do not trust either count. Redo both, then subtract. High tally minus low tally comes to 10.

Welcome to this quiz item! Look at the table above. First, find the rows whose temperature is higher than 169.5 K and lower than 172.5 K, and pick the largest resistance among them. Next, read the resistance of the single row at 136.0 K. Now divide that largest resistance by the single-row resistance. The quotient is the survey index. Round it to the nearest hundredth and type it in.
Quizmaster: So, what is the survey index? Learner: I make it 0.98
